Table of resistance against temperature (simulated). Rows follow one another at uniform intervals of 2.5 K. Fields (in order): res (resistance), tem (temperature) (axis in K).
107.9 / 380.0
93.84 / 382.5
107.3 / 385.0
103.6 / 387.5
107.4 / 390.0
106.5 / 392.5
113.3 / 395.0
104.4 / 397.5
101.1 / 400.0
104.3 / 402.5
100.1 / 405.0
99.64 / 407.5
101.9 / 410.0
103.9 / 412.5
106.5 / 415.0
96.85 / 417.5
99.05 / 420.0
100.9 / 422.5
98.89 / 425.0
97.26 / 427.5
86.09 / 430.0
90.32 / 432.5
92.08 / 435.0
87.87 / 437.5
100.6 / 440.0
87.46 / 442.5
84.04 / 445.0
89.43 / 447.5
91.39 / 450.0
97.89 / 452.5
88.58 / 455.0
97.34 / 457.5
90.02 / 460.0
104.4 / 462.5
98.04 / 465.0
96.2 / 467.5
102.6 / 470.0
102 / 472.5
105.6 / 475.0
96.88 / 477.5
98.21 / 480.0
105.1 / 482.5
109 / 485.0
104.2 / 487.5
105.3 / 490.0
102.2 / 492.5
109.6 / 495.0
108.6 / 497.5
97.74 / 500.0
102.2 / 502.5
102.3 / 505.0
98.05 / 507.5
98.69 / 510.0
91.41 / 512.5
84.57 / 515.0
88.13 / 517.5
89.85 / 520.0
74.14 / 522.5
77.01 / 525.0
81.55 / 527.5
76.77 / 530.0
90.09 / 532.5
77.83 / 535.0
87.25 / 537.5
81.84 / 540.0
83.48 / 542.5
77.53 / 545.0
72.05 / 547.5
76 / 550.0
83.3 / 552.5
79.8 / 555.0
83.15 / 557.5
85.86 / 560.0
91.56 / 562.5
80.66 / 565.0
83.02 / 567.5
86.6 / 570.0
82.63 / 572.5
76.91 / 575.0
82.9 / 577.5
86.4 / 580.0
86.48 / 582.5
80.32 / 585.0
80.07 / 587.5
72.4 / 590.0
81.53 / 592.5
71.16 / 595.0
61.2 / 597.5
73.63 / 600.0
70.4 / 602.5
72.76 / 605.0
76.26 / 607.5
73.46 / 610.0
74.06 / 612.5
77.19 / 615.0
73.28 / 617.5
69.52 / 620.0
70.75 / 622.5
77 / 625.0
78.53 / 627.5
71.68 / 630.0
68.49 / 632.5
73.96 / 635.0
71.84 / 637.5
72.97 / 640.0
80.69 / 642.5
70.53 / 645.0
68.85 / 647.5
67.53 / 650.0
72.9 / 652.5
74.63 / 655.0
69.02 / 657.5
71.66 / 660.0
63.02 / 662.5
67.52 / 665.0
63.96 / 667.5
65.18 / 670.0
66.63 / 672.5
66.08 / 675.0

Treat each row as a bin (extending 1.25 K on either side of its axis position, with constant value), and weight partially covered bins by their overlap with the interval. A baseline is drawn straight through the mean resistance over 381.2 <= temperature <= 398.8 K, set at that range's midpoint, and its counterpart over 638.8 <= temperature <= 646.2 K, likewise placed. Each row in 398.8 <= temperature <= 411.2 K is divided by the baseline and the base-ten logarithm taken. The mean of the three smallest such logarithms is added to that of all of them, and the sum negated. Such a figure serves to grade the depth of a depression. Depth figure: 0.022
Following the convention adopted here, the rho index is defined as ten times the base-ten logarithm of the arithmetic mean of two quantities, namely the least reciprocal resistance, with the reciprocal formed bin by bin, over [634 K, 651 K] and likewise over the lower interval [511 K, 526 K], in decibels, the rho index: -19.3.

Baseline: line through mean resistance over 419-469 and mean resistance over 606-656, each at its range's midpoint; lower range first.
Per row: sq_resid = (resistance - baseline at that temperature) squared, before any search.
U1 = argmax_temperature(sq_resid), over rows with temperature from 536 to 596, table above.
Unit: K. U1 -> 562.5 K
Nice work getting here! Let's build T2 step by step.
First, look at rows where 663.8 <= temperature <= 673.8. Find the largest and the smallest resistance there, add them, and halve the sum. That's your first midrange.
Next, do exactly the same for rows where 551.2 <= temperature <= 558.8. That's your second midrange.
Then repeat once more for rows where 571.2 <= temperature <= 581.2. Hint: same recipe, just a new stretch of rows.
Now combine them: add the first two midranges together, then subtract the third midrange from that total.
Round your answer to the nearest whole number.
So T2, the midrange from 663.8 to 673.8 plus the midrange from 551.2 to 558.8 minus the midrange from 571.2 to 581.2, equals 66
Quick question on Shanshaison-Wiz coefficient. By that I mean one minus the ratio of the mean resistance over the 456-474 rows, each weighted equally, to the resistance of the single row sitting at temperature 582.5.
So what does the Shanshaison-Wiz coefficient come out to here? -0.14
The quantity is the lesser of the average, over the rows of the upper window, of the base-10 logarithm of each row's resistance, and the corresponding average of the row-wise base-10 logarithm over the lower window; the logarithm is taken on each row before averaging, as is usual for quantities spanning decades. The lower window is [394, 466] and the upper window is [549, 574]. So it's 1.92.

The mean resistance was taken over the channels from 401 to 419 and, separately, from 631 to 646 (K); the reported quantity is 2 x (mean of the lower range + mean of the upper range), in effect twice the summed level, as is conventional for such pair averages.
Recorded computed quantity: 350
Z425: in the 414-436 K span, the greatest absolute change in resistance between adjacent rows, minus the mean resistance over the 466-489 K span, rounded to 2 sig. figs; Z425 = -91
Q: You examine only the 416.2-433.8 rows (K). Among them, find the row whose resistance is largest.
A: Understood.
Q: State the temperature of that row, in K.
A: 422.5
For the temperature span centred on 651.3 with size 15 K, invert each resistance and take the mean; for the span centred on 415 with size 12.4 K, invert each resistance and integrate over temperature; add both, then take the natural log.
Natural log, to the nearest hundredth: -1.99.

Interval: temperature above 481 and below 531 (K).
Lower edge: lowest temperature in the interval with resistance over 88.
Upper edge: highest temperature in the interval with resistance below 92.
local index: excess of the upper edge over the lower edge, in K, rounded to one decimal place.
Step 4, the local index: 47.5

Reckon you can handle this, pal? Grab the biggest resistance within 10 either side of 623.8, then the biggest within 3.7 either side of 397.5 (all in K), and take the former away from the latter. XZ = 34.8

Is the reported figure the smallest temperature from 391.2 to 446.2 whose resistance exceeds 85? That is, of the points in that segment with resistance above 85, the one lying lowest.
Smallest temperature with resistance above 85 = 392.5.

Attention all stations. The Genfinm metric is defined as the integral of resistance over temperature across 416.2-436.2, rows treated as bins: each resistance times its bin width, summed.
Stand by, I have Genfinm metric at 1904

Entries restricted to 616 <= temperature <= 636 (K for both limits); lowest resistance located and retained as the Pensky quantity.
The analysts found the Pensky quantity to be 68.49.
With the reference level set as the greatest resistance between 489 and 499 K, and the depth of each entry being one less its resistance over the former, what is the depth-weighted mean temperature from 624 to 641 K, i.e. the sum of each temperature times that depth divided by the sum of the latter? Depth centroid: 632.7 K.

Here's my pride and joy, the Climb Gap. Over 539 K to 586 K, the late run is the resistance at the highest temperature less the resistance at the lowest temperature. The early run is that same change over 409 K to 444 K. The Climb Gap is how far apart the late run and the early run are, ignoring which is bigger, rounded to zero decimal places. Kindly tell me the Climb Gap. 13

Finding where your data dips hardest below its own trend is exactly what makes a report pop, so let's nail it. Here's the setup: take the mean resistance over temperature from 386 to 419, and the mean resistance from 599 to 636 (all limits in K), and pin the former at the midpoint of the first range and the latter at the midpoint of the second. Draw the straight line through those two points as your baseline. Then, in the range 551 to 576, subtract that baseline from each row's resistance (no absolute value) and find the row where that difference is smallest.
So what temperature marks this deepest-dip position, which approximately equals 575.0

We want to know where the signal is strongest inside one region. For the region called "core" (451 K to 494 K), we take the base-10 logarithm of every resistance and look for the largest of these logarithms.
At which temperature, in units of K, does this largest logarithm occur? 485.0 K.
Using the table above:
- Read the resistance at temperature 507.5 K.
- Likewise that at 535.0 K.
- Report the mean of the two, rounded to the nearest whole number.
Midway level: 88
